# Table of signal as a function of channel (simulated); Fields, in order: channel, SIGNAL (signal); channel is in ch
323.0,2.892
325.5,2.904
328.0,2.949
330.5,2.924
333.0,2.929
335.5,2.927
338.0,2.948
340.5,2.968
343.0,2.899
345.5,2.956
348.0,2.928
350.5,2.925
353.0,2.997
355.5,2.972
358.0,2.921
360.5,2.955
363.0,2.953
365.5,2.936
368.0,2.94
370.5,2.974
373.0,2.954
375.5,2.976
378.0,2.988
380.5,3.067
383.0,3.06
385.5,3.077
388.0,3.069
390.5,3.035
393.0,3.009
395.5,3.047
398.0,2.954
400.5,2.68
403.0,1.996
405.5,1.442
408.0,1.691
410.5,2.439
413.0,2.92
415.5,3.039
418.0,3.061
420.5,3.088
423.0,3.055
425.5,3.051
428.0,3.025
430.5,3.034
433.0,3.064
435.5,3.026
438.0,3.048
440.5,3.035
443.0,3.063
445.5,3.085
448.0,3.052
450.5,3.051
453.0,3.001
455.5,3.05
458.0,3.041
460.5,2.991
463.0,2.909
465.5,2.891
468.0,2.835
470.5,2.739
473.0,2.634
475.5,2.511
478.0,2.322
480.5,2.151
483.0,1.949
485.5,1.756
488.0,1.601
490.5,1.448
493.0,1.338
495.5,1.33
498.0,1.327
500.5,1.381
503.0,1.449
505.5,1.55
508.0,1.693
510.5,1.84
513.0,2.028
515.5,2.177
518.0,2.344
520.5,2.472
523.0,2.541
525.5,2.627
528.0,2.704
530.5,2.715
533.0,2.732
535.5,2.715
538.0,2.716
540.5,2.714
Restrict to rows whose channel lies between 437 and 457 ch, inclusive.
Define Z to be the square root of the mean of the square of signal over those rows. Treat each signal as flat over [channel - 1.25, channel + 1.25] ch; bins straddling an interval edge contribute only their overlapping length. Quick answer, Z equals 3.05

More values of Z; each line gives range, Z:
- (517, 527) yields 2.50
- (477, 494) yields 1.83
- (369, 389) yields 3.02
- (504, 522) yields 2.04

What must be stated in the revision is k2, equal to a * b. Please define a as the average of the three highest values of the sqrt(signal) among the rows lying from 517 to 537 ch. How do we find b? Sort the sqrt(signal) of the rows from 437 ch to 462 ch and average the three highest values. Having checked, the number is 2.89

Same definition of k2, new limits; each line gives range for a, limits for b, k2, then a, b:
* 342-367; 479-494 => 2.41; 1.72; 1.40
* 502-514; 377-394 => 2.38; 1.36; 1.75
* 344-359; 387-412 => 3.01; 1.72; 1.75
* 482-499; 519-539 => 2.19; 1.33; 1.65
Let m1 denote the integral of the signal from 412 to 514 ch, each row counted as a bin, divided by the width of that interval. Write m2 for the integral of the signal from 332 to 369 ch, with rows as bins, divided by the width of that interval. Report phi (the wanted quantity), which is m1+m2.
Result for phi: 5.4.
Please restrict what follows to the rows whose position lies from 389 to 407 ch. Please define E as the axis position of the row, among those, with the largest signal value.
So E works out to 395.5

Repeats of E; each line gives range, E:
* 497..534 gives 533.0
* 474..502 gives 475.5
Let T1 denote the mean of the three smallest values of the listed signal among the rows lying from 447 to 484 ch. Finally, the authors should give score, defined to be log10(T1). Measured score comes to 0.33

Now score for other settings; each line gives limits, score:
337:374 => 0.46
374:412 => 0.23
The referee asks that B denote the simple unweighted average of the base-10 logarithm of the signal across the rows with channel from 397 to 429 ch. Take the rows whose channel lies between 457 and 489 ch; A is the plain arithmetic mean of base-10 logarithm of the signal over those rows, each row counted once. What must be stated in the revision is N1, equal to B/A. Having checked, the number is 1.1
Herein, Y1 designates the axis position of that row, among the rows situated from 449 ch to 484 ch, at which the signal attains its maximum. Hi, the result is 450.5 ch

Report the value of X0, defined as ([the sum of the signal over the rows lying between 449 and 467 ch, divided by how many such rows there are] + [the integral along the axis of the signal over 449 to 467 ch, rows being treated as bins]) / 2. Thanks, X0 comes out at 28.4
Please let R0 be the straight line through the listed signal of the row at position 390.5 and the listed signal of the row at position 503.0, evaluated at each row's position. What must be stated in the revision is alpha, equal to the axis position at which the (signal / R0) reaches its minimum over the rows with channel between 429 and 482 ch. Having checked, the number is 480.5 ch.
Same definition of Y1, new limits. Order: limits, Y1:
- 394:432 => 420.5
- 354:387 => 385.5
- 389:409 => 395.5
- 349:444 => 420.5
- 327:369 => 353.0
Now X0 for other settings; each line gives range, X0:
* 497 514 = 14.5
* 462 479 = 24.2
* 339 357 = 28.0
